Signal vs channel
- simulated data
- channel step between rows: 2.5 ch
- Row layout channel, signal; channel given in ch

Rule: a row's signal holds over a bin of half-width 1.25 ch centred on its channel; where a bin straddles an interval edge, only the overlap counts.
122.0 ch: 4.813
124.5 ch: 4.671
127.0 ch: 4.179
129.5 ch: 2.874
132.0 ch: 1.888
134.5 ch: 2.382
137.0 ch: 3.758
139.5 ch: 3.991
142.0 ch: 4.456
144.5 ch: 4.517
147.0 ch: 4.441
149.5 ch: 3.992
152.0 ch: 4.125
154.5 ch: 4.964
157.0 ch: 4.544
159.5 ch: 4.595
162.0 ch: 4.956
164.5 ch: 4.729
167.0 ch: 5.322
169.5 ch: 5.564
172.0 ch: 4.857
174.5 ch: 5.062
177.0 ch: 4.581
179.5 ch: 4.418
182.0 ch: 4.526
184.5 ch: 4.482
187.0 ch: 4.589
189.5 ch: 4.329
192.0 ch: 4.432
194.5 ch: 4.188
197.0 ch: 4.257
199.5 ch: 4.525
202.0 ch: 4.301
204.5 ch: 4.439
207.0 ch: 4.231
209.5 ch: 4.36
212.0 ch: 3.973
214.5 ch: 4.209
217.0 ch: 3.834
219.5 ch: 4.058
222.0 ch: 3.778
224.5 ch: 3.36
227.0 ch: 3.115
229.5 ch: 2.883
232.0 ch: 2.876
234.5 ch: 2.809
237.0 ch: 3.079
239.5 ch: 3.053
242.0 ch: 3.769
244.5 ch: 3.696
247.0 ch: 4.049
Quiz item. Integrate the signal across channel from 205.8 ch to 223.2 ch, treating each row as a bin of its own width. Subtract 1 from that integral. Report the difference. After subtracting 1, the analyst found 70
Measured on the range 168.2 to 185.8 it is 83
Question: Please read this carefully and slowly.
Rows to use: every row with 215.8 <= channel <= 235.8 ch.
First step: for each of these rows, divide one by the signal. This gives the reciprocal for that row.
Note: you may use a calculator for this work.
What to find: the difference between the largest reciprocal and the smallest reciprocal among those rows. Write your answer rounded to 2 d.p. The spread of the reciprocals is 0.11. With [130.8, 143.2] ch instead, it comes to 0.31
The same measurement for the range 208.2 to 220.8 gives 0.03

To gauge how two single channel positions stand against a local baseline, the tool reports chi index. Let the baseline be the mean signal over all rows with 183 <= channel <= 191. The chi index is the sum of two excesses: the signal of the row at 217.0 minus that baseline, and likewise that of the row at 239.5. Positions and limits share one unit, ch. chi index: -2.0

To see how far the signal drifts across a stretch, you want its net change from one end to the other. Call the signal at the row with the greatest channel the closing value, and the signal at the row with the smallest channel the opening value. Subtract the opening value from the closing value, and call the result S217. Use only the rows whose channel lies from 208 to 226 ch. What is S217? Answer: -1.0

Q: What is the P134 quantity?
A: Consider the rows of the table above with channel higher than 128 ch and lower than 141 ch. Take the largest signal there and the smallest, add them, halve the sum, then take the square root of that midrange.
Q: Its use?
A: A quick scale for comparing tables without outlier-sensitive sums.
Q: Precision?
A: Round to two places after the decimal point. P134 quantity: 1.71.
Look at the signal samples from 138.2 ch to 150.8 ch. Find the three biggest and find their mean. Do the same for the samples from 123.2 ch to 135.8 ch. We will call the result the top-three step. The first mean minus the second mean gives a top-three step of 0.56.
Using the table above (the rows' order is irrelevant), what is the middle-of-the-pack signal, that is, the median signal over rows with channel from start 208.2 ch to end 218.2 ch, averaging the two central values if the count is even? 4.09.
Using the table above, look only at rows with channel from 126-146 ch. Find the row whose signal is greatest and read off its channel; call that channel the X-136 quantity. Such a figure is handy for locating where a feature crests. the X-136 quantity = 144.5 ch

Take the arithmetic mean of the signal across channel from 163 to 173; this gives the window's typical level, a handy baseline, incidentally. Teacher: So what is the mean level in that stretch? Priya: 5.1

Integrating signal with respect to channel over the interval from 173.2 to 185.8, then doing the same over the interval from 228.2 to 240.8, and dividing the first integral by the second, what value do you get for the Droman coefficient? 1.57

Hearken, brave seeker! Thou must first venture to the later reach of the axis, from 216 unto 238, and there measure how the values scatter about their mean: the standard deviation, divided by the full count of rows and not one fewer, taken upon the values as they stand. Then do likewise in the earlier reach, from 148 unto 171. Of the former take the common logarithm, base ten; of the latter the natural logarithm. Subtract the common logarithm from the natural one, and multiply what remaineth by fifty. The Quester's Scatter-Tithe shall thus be -19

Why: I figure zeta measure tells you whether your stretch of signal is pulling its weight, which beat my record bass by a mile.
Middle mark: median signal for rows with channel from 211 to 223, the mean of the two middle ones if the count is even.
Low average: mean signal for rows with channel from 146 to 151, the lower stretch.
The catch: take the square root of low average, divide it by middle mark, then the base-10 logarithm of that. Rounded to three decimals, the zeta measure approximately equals -0.287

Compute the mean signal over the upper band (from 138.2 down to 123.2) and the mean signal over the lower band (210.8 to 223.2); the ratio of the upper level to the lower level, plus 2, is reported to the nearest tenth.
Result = 2.8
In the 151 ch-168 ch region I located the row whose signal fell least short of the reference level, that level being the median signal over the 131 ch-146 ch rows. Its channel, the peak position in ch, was 167.0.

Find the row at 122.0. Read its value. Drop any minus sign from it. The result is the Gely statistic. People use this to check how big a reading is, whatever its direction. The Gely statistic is 4.8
